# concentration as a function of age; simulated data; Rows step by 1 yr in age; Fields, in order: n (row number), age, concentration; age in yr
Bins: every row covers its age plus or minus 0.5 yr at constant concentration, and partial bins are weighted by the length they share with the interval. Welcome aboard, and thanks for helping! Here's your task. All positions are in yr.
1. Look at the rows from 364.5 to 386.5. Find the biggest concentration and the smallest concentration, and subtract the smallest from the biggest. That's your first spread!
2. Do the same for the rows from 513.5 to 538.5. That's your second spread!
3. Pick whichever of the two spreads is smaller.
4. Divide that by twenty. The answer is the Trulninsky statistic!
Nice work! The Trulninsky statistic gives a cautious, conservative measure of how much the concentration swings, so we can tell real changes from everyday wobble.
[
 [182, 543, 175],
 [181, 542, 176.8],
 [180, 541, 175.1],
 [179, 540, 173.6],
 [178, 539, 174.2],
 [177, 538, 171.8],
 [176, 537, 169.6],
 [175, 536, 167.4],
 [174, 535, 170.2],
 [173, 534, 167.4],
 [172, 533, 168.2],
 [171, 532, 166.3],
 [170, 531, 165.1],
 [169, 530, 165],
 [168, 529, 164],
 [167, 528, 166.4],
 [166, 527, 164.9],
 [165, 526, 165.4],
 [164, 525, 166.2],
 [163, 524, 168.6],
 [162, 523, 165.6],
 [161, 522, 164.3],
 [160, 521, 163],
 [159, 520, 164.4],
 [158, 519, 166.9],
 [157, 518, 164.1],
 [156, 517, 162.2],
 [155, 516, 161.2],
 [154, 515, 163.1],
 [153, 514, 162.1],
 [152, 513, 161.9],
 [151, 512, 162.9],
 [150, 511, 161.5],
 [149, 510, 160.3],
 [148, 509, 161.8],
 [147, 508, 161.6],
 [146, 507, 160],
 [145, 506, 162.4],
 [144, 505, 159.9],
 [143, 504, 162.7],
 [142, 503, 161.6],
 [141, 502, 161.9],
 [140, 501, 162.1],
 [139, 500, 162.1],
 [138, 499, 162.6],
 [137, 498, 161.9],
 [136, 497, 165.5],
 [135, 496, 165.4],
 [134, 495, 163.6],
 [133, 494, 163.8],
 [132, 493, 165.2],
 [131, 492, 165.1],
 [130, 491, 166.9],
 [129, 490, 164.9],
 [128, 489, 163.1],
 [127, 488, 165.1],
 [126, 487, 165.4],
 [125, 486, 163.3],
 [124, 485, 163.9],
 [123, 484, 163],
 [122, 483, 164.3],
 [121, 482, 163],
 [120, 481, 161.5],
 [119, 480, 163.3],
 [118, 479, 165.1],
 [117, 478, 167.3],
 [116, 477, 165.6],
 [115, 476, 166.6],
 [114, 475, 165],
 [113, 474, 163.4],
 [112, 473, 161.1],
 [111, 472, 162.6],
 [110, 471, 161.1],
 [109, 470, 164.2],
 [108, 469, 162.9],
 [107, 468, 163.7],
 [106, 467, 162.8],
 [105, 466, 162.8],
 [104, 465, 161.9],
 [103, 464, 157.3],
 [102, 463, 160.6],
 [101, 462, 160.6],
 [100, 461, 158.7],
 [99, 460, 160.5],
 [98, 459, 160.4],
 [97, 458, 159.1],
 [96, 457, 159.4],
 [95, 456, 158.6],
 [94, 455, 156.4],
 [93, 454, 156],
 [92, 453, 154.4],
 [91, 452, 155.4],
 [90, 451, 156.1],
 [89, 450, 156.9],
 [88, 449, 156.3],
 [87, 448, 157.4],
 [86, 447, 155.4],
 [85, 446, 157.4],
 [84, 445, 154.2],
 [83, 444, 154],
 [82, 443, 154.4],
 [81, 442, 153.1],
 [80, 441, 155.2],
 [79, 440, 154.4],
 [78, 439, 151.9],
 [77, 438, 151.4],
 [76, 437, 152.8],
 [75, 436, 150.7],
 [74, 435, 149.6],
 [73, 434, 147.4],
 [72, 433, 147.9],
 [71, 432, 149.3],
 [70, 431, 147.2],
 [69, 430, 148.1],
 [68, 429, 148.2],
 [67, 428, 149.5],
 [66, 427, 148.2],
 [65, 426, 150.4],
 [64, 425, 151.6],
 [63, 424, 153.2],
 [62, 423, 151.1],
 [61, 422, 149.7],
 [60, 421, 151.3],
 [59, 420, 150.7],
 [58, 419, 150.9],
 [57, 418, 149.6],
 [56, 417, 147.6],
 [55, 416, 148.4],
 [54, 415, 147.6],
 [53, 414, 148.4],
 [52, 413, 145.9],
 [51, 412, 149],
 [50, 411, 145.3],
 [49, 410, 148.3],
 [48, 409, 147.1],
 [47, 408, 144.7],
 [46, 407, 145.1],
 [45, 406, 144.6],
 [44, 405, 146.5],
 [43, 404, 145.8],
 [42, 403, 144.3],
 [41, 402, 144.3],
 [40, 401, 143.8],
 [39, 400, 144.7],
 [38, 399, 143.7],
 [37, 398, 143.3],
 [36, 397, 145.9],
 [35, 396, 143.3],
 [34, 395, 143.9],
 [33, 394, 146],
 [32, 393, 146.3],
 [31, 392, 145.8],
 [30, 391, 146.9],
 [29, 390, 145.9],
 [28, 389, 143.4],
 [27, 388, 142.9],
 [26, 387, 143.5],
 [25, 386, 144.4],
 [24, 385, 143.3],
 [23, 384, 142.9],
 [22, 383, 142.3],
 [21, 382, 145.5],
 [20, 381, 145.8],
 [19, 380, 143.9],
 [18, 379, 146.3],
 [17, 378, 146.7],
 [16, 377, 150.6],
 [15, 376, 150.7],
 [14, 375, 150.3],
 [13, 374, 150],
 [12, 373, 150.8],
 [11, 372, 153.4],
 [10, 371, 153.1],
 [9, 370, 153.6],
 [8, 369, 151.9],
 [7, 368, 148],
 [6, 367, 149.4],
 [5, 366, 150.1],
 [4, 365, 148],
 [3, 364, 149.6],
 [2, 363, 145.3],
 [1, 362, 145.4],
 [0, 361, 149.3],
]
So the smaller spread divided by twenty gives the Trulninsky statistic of 0.53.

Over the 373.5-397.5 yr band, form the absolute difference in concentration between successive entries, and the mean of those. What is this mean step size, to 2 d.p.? 1.20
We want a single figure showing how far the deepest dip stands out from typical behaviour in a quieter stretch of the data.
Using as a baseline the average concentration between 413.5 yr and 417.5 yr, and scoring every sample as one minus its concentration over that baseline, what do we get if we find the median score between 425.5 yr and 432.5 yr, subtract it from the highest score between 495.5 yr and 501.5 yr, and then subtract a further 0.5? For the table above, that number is -0.593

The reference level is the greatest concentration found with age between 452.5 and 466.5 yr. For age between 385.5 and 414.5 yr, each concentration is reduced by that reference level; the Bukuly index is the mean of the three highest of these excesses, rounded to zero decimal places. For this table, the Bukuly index -14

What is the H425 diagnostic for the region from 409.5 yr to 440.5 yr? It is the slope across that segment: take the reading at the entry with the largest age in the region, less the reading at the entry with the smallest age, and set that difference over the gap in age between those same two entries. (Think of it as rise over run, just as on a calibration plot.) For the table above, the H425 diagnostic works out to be 0.20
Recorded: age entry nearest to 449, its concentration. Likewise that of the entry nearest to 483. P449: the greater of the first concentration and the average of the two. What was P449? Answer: 160.3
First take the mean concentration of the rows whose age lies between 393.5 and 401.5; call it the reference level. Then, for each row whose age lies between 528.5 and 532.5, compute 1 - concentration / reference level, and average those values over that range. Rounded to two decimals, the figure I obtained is -0.14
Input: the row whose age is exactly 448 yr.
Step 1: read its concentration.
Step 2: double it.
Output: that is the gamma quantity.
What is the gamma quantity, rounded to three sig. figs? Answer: 315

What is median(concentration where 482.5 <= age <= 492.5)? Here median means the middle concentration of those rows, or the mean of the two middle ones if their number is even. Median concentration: 165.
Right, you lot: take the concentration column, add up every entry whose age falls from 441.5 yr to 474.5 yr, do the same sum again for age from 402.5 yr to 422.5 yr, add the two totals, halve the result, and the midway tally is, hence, 4095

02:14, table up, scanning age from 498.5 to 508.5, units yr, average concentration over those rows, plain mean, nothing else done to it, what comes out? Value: 162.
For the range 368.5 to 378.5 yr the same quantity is 151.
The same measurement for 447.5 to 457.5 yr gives 157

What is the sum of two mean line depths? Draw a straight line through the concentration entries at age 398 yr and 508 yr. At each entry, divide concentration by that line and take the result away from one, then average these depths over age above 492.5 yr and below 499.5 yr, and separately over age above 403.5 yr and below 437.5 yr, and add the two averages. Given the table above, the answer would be -0.038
